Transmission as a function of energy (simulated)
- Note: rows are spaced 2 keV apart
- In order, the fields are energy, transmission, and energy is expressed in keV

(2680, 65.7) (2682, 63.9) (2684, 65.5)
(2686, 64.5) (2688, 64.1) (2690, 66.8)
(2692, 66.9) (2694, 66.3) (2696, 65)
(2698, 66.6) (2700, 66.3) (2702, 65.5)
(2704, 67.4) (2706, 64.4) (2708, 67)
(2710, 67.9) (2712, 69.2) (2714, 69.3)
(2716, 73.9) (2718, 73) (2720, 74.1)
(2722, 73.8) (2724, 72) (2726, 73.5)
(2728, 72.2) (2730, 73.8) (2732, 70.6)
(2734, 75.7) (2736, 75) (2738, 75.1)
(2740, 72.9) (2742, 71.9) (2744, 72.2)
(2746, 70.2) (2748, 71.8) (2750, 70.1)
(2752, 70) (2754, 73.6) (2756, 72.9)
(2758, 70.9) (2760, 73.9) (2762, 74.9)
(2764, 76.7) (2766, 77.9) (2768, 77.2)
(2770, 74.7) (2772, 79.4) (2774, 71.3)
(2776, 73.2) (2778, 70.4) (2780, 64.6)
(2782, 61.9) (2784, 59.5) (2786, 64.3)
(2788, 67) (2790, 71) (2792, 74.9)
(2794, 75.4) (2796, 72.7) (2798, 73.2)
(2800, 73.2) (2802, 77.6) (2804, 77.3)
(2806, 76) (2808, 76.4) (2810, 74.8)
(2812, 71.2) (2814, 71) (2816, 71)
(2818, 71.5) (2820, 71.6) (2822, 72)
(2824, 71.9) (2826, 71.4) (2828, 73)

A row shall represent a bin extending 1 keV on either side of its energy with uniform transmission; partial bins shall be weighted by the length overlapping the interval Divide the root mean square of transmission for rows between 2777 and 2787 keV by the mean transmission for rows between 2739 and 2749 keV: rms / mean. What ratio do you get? 0.89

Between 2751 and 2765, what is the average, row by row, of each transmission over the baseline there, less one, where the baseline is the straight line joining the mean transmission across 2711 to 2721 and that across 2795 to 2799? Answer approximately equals 0.01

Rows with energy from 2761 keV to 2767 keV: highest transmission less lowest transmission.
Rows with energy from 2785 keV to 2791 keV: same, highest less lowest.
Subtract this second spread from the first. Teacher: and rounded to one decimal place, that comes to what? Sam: -3.7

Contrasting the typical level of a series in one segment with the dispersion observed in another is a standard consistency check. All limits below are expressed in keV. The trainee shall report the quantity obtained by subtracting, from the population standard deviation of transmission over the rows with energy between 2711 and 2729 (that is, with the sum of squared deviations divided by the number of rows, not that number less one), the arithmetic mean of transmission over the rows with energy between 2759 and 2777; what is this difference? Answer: -74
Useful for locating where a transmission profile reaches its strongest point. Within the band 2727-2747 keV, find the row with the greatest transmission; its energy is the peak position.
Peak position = 2734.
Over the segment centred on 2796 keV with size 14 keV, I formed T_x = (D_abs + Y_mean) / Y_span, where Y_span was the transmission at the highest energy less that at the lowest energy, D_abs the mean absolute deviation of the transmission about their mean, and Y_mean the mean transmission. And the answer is 11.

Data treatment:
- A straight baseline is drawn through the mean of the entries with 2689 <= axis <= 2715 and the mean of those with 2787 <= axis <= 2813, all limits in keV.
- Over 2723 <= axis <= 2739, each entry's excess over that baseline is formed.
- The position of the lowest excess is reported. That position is 2732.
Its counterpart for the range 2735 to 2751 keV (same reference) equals 2750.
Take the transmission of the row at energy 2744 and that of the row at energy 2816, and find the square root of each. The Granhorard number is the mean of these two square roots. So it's 8.46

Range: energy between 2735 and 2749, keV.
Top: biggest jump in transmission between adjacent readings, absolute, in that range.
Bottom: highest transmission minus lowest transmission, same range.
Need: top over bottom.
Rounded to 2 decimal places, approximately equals 0.45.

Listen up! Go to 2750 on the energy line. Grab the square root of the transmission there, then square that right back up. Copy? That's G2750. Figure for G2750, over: 70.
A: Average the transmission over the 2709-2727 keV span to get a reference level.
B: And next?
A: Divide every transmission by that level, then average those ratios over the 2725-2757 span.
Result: 1.010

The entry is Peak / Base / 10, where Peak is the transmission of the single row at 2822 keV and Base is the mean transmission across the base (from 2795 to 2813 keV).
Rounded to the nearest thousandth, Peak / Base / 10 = 0.096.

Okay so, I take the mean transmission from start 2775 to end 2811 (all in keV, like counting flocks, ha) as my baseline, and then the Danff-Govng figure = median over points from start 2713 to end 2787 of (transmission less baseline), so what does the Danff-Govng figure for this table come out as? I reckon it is 2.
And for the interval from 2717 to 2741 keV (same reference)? 2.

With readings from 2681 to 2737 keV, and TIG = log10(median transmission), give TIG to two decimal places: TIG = 1.83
